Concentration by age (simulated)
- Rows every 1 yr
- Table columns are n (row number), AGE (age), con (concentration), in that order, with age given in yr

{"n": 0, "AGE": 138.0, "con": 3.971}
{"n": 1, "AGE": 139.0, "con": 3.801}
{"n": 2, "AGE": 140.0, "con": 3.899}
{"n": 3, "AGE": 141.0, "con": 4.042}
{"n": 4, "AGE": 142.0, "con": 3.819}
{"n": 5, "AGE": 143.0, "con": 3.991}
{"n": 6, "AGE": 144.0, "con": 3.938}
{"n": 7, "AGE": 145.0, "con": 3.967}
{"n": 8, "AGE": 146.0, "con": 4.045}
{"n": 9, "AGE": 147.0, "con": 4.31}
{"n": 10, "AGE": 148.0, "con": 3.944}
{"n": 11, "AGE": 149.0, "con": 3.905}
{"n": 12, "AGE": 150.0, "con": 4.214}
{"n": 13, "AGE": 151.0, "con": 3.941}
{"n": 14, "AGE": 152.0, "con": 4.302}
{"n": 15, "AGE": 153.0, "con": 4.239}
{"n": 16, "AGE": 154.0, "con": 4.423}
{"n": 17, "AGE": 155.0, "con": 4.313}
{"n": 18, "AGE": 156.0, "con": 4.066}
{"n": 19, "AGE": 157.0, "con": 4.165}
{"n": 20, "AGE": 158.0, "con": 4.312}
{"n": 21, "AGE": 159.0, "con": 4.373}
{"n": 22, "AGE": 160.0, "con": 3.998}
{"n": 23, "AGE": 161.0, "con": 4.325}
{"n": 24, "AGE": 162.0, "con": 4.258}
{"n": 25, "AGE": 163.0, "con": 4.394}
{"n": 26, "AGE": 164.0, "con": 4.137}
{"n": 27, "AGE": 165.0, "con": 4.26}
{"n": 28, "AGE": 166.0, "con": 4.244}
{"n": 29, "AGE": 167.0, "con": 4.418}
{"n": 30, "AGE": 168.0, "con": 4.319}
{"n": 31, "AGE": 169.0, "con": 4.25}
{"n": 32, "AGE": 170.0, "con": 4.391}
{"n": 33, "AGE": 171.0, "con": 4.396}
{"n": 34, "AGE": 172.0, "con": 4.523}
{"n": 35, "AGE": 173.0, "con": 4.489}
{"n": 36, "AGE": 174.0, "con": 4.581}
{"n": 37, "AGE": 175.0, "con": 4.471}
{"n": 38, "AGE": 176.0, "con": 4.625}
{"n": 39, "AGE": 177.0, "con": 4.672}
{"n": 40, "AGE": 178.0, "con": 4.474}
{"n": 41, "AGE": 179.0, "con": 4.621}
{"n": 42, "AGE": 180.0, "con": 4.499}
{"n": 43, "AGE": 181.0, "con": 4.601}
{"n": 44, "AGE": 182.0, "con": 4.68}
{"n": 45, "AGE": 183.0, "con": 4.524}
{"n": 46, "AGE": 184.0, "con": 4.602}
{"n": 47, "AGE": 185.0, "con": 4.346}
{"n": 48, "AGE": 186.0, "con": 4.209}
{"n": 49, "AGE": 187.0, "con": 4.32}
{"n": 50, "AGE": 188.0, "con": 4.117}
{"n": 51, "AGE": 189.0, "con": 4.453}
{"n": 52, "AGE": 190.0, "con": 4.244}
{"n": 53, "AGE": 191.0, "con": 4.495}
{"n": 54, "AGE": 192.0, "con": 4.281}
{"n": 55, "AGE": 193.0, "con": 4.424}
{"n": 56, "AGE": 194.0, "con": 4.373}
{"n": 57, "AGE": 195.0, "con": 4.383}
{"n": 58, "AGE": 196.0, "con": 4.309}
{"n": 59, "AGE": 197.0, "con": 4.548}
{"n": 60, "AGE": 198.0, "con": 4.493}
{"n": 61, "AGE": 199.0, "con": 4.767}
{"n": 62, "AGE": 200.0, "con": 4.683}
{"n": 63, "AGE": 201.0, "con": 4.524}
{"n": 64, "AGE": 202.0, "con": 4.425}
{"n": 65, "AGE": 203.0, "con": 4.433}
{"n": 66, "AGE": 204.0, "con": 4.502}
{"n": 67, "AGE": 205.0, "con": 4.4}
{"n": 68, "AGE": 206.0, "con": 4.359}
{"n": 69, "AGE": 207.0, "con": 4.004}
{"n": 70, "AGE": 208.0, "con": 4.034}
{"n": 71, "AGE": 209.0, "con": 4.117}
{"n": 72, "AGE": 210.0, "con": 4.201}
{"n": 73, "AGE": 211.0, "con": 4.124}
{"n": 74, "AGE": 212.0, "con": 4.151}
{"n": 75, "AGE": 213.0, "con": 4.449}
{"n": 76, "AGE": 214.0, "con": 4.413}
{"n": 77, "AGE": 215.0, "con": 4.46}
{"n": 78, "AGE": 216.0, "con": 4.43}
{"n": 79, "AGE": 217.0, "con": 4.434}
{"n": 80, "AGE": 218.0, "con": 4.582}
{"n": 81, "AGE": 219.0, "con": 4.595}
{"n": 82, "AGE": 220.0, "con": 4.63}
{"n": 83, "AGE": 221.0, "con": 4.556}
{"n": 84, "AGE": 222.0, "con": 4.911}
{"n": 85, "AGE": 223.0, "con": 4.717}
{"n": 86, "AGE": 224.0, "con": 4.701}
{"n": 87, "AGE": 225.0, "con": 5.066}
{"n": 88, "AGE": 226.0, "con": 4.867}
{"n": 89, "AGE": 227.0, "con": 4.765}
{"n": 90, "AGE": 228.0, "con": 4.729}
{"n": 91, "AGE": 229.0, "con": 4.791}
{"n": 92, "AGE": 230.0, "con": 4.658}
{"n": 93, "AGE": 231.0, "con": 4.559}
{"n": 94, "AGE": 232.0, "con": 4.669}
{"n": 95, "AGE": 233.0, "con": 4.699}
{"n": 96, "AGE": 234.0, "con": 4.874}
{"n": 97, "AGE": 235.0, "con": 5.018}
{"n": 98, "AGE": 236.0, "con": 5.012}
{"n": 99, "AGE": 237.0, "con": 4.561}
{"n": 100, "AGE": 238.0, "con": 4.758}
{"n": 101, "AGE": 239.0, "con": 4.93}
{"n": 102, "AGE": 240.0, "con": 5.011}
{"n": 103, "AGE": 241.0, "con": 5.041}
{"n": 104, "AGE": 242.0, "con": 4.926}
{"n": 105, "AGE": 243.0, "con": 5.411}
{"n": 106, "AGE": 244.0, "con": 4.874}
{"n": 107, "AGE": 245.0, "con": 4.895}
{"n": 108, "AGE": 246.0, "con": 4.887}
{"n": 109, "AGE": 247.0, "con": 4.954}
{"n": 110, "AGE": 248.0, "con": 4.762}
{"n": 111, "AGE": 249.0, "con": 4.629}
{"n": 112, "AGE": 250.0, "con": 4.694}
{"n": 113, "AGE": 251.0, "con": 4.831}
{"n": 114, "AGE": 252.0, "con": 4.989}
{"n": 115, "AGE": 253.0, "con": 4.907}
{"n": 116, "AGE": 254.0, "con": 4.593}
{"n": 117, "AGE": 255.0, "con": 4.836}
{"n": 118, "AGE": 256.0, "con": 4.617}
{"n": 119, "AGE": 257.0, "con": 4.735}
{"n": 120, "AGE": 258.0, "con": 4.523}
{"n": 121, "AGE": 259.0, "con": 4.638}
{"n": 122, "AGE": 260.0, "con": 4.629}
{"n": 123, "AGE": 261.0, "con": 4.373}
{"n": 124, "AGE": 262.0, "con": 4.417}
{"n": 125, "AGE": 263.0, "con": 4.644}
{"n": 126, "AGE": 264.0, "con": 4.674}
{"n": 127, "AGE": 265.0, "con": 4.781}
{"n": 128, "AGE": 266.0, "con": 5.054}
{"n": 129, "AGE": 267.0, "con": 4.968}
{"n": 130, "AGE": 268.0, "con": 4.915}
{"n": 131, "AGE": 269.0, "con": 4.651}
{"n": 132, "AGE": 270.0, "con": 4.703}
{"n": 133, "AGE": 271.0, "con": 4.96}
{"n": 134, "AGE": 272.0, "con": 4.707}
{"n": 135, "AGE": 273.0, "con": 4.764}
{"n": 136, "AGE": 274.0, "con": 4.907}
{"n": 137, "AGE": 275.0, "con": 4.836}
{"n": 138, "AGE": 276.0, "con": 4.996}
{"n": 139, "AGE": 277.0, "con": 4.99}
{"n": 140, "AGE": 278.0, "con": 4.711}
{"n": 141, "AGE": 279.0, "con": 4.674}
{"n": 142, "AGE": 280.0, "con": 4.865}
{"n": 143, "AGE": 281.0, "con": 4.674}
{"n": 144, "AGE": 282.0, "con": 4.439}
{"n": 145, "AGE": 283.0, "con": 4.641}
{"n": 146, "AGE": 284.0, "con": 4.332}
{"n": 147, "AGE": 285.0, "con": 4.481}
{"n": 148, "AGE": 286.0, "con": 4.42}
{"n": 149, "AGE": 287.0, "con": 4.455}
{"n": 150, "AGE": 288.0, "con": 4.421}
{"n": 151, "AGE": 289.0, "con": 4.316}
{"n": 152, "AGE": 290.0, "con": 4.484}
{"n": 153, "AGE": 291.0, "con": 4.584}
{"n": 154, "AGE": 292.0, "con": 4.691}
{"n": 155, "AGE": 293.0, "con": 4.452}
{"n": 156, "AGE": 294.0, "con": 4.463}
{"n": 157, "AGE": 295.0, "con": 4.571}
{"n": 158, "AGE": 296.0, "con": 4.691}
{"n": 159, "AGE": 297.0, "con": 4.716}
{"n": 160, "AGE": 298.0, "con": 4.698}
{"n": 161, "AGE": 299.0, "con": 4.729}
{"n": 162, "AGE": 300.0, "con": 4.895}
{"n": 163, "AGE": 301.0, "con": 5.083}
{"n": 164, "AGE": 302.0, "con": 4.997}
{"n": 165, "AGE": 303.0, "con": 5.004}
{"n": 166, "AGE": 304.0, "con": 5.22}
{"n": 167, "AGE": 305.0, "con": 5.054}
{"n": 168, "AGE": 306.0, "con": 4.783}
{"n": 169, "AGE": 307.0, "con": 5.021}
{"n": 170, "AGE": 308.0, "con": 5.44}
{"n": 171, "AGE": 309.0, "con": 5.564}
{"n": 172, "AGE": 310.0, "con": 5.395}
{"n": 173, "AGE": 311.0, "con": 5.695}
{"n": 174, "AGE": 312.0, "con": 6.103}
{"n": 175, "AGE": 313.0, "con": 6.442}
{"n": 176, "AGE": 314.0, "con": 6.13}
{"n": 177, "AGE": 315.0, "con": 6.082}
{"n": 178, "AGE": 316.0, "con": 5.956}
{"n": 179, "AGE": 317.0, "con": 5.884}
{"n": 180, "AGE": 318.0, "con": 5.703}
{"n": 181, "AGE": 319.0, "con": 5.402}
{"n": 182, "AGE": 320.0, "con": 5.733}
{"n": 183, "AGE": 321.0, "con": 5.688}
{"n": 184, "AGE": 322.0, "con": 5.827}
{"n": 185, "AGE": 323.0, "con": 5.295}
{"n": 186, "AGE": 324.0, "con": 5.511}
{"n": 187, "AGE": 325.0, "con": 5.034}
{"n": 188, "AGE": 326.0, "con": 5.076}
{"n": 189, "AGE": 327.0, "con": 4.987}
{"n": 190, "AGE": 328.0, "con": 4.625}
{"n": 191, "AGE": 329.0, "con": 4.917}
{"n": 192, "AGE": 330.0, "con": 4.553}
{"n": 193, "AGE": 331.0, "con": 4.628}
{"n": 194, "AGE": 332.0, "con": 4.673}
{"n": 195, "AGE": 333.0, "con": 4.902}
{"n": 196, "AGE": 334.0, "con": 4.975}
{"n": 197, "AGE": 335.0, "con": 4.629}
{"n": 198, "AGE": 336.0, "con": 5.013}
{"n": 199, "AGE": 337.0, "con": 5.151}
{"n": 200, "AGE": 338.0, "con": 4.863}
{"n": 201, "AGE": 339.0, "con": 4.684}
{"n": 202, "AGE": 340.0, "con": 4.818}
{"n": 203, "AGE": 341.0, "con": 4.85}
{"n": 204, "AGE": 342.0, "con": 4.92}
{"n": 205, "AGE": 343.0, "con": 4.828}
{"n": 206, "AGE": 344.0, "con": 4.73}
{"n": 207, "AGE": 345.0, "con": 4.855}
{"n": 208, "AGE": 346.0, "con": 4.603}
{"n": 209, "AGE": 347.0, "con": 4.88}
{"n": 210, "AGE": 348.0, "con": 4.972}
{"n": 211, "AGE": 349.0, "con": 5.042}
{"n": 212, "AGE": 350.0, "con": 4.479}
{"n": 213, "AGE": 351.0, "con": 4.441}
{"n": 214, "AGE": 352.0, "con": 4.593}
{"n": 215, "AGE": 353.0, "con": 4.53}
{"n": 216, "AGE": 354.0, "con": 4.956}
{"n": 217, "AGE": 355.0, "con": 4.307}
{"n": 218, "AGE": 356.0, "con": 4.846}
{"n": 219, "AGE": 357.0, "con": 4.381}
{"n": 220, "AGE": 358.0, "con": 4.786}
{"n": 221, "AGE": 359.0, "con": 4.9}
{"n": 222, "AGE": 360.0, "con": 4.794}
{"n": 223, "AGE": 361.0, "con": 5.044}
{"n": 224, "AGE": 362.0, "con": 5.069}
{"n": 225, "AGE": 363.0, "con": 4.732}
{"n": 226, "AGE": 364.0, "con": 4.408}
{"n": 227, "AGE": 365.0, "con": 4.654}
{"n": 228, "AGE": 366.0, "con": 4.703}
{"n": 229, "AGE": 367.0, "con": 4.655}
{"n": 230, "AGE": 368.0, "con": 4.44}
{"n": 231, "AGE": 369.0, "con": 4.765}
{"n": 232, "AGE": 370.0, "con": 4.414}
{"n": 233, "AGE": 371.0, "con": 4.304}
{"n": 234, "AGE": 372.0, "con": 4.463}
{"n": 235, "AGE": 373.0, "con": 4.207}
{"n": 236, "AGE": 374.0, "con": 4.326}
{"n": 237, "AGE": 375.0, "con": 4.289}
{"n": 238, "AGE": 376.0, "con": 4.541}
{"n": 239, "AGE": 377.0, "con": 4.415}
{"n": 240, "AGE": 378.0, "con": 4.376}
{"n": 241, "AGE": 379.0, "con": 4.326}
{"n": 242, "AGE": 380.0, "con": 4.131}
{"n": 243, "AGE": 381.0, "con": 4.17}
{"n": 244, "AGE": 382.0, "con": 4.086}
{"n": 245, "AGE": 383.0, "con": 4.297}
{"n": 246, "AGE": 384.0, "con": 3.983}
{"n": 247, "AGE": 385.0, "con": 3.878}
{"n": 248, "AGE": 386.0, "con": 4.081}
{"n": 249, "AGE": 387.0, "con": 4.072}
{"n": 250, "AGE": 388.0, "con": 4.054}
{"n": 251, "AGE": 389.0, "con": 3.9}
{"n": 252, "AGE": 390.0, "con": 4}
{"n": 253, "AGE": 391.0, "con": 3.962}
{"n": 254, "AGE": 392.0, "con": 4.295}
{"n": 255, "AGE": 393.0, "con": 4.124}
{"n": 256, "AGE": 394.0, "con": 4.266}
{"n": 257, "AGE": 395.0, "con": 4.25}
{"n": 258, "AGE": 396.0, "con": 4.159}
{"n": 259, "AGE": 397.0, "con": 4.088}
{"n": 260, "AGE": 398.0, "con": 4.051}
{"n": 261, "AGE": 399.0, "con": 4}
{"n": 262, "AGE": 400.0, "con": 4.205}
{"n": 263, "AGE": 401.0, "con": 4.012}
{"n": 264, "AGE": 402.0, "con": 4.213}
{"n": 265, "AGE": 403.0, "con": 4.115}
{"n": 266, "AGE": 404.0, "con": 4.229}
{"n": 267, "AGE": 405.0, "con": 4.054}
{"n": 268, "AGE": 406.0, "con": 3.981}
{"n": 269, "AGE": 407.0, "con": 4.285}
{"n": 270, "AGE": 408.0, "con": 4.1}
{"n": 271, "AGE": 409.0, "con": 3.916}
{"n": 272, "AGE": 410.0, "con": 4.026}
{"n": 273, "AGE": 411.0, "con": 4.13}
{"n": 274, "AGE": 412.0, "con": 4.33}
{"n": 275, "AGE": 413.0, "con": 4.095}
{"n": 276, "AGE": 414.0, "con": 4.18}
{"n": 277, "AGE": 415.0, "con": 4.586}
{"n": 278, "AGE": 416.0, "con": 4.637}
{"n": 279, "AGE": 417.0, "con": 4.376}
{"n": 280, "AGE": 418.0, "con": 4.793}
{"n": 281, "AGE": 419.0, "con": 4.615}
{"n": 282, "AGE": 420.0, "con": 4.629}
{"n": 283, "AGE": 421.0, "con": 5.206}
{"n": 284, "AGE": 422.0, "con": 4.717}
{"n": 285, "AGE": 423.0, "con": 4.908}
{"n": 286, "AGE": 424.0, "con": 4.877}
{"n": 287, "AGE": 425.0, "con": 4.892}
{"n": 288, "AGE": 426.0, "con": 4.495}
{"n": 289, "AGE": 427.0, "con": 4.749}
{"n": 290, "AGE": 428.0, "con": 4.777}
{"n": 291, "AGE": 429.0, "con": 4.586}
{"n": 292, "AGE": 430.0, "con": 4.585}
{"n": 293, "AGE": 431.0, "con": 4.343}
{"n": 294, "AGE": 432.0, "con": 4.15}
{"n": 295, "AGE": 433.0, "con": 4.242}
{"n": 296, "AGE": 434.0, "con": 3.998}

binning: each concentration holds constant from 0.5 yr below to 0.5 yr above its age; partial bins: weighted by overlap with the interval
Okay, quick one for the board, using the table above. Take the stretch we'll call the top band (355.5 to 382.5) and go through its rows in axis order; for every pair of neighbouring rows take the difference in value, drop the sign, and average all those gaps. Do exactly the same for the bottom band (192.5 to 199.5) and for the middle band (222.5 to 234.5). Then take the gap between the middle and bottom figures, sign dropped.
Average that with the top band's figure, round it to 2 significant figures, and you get 0.093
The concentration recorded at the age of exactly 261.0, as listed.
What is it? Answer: 4.373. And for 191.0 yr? 4.495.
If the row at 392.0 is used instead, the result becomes 4.295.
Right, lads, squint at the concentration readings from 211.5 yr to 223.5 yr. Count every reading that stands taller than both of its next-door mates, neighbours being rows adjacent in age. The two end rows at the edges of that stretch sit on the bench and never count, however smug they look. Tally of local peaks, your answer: 4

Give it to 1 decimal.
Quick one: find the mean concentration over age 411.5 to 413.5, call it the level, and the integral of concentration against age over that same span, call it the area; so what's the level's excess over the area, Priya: -4.2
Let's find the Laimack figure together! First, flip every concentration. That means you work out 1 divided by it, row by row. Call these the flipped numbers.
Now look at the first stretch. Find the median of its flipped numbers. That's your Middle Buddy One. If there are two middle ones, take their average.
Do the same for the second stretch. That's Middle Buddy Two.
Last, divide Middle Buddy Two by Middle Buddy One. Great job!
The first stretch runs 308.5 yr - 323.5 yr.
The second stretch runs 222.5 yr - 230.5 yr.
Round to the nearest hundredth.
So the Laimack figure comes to 1.21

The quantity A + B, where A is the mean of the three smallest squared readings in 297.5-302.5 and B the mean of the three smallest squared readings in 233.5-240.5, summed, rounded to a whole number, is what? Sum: 45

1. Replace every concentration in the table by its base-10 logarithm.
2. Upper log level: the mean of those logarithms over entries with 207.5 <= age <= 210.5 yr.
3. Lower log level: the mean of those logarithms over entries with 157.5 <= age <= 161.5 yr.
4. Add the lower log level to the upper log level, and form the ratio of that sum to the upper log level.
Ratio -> 2.02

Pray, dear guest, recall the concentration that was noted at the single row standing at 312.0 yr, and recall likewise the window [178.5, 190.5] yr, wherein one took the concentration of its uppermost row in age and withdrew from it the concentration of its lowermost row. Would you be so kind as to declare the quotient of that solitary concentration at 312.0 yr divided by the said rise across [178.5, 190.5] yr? -16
